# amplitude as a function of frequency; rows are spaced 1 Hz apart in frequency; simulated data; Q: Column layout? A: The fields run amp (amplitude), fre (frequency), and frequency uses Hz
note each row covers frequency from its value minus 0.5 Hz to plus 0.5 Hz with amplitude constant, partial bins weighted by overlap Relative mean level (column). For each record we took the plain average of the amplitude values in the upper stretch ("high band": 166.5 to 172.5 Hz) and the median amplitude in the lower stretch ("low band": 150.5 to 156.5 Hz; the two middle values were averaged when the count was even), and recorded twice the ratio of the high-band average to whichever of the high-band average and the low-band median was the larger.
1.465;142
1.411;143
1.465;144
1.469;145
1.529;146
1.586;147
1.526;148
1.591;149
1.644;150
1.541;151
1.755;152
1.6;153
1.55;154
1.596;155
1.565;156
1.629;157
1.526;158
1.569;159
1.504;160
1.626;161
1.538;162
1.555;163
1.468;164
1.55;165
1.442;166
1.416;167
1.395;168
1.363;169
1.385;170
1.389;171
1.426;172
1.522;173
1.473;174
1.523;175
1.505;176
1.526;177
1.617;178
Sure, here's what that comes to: 1.77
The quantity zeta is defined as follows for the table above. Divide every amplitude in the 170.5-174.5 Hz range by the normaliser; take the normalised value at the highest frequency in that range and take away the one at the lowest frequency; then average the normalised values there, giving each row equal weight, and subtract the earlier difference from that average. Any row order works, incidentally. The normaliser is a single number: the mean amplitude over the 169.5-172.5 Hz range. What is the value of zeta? 0.98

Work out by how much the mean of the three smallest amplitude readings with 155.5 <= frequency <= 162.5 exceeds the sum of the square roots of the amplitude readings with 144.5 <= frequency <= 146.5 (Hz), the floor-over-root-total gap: -0.9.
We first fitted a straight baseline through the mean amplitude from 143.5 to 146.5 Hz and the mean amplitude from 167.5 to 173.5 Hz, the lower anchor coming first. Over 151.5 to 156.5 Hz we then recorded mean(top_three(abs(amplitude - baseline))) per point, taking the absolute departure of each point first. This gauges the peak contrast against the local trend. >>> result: 0.19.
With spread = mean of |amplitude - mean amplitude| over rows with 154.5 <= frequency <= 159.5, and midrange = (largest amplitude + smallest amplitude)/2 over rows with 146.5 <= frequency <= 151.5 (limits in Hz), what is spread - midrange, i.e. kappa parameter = -1.56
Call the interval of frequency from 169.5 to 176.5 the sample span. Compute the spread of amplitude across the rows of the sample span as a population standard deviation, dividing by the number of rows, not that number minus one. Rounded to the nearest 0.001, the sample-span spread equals 0.056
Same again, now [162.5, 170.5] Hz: 0.068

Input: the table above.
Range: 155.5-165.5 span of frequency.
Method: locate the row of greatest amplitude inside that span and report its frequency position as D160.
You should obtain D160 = 157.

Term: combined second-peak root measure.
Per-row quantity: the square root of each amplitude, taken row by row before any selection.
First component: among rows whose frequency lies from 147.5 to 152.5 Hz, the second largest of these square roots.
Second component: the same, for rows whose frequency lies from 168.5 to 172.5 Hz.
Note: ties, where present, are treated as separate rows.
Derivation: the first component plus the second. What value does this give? 2.46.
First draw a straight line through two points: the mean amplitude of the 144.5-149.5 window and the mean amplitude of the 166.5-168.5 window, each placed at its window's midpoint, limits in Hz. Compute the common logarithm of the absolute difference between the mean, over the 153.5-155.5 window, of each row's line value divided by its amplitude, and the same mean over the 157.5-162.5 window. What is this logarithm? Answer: -2.0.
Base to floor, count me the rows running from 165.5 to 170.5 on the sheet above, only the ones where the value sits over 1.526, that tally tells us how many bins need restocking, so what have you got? 0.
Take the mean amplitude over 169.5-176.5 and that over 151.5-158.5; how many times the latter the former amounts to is 0.911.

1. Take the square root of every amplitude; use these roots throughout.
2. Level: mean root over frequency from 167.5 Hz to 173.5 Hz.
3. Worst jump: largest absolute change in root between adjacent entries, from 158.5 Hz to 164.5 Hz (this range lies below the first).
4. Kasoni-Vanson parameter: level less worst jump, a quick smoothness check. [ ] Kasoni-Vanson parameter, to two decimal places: 1.14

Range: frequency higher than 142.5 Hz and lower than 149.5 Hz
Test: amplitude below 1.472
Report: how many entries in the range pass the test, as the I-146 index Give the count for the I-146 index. 3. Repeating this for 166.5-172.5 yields 6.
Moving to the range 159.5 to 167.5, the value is 3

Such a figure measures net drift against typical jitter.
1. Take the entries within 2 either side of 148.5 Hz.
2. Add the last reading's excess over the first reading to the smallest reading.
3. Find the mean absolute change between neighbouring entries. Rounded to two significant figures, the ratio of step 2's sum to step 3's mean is 27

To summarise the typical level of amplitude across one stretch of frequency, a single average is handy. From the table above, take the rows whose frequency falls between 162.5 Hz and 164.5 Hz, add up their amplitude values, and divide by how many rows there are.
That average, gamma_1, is 1.51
